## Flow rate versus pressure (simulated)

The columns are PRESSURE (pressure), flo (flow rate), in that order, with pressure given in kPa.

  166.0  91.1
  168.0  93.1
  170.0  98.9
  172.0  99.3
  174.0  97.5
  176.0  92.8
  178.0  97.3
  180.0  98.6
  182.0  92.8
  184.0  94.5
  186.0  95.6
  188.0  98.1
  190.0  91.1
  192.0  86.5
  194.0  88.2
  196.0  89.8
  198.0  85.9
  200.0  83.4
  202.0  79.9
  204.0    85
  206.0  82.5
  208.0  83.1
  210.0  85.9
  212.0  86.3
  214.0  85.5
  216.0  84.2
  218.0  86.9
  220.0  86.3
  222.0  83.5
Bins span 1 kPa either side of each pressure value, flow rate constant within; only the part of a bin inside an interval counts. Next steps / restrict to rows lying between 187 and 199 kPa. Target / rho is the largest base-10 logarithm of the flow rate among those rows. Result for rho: 1.99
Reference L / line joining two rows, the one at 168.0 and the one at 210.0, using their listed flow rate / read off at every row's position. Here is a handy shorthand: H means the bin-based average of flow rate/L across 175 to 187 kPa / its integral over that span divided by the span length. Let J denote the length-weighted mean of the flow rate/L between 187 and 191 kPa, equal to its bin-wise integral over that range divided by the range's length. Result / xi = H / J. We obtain 0.99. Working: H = 1.05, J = 1.06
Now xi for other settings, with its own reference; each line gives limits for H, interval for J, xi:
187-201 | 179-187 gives 0.95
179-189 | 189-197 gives 1.06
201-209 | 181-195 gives 0.92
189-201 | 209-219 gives 0.98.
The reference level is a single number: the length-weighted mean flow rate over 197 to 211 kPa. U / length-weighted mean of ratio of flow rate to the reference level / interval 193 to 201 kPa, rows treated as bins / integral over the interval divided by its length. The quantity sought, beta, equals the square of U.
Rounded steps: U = 1.038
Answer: 1.08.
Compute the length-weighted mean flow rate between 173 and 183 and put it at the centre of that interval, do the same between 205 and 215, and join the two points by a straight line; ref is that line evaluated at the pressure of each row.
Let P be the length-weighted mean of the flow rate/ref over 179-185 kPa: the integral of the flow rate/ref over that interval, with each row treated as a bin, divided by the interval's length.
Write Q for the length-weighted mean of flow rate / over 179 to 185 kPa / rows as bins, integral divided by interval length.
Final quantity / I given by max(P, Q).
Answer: 95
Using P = 1.009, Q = 95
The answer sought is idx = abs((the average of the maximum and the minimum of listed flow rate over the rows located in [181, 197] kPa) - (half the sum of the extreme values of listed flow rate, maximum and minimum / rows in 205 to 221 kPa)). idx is 8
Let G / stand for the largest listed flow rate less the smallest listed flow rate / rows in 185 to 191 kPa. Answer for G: 7.0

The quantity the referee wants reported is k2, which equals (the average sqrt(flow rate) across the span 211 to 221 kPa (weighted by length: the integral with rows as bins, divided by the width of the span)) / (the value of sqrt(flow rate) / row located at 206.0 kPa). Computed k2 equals 1.02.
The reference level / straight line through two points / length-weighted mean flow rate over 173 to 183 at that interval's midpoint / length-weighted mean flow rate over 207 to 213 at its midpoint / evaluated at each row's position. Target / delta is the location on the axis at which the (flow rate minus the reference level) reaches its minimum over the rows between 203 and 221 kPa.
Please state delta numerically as 206.0 kPa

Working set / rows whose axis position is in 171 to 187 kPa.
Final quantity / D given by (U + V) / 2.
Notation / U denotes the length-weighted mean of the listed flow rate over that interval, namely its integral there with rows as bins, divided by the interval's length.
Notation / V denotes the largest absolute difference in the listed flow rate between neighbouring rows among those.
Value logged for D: 51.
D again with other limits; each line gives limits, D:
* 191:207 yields 45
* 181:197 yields 50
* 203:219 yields 44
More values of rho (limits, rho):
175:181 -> 1.99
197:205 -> 1.93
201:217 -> 1.94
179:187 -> 1.99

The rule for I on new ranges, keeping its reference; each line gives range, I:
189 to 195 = 89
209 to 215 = 86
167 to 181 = 97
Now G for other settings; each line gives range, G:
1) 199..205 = 5.1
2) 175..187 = 5.8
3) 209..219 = 2.7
